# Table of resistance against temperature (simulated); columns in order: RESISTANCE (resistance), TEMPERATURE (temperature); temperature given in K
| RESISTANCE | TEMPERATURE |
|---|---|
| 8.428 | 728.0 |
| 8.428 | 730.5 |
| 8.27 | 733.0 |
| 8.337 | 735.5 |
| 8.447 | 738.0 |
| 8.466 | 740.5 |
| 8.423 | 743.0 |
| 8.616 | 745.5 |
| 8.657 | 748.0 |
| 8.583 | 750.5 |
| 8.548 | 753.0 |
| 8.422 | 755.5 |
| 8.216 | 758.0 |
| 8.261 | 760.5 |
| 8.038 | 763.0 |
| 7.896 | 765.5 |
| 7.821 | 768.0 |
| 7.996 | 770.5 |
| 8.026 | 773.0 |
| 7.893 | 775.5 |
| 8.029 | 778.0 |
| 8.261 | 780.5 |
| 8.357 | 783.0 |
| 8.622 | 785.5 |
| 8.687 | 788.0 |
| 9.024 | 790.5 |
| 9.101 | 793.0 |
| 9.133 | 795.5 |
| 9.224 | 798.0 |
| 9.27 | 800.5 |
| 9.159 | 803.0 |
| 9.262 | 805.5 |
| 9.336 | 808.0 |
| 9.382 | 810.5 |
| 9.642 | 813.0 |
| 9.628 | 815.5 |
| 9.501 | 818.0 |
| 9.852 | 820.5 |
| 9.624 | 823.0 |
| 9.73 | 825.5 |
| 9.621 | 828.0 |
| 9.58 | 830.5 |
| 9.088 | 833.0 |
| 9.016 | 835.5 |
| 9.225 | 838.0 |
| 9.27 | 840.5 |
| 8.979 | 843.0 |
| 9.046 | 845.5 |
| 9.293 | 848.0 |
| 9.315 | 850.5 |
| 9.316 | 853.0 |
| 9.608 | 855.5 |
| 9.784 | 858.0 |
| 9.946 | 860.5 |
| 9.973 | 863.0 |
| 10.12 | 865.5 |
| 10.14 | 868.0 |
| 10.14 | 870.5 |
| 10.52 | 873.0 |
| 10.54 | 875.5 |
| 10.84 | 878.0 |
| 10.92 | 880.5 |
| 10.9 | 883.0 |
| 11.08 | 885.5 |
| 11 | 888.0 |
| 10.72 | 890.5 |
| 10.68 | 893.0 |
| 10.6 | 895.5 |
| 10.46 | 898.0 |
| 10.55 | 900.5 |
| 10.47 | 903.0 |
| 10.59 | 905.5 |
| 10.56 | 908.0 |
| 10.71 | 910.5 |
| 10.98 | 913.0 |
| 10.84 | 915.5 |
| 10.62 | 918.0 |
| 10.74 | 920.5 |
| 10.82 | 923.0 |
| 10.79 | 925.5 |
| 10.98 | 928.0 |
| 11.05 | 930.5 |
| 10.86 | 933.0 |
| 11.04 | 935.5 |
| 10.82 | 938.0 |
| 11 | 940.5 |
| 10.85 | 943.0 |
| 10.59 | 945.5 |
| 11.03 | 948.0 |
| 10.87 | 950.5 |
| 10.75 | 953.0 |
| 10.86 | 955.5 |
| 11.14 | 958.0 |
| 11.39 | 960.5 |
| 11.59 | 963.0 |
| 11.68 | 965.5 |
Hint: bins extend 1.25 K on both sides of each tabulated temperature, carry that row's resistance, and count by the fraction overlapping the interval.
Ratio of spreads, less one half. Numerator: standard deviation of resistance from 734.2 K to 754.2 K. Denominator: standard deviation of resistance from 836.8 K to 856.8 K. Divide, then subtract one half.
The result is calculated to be 0.1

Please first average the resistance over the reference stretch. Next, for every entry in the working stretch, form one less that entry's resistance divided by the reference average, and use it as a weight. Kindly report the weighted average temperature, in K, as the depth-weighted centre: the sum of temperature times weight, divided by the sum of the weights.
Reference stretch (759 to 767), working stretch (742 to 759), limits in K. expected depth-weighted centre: 749.6 K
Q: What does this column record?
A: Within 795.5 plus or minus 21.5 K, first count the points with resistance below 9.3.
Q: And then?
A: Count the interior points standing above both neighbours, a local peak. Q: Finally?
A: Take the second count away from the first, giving 11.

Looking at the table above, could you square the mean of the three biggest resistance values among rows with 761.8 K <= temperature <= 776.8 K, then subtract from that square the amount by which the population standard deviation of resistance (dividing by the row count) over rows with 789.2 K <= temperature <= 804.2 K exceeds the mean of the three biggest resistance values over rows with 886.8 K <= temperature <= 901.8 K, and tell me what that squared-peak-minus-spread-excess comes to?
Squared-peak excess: 75.0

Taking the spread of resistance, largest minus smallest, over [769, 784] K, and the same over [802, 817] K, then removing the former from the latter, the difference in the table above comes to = 0.0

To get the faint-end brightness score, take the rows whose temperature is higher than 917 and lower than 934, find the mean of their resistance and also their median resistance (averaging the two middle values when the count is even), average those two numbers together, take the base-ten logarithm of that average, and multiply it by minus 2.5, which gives -2.59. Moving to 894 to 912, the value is -2.56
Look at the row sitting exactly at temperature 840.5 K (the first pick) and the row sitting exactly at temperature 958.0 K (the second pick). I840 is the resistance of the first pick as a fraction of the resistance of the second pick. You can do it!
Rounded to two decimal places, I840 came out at 0.83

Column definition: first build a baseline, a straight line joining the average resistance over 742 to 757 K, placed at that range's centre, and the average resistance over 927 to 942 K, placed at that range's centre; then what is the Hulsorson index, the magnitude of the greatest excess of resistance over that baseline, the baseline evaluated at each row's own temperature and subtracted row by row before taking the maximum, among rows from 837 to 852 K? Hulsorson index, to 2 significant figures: 0.46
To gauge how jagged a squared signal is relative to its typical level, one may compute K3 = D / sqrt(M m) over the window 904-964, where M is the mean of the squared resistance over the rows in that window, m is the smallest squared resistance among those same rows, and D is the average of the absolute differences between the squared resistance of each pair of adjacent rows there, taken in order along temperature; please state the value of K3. 0.033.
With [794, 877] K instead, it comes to 0.030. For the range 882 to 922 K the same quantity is 0.026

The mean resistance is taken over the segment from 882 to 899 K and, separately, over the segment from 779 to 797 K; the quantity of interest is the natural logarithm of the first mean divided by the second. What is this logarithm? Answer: 0.21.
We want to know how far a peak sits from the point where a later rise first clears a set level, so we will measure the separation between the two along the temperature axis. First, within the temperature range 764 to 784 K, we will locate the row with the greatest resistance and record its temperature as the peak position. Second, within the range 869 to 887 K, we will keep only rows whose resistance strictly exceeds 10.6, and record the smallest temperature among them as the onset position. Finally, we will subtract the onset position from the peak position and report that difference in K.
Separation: -95.0 K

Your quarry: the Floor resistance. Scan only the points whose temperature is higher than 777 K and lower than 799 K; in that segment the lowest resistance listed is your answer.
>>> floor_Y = 8.029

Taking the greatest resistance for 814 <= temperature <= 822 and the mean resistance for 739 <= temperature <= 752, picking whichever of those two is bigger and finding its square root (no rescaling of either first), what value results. 3.14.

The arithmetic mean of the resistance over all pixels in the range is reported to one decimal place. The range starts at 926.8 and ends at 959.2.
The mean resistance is 10.9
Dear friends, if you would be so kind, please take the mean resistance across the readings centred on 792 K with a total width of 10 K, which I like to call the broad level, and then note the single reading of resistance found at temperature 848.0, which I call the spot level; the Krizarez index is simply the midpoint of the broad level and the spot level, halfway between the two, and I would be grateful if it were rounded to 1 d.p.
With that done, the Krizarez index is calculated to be 9.1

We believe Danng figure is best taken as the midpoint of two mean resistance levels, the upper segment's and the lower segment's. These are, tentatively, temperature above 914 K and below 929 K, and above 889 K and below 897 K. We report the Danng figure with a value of 10.7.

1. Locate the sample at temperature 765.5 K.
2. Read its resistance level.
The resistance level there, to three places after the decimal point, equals 7.896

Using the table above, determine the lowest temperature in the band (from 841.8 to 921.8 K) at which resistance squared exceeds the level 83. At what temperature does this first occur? 848.0 K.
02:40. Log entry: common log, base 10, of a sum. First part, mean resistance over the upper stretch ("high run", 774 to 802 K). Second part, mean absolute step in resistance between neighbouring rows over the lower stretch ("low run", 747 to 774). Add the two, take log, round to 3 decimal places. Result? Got 0.945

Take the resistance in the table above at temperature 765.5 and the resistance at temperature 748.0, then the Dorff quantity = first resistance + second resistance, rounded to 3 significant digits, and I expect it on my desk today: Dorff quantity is 16.6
